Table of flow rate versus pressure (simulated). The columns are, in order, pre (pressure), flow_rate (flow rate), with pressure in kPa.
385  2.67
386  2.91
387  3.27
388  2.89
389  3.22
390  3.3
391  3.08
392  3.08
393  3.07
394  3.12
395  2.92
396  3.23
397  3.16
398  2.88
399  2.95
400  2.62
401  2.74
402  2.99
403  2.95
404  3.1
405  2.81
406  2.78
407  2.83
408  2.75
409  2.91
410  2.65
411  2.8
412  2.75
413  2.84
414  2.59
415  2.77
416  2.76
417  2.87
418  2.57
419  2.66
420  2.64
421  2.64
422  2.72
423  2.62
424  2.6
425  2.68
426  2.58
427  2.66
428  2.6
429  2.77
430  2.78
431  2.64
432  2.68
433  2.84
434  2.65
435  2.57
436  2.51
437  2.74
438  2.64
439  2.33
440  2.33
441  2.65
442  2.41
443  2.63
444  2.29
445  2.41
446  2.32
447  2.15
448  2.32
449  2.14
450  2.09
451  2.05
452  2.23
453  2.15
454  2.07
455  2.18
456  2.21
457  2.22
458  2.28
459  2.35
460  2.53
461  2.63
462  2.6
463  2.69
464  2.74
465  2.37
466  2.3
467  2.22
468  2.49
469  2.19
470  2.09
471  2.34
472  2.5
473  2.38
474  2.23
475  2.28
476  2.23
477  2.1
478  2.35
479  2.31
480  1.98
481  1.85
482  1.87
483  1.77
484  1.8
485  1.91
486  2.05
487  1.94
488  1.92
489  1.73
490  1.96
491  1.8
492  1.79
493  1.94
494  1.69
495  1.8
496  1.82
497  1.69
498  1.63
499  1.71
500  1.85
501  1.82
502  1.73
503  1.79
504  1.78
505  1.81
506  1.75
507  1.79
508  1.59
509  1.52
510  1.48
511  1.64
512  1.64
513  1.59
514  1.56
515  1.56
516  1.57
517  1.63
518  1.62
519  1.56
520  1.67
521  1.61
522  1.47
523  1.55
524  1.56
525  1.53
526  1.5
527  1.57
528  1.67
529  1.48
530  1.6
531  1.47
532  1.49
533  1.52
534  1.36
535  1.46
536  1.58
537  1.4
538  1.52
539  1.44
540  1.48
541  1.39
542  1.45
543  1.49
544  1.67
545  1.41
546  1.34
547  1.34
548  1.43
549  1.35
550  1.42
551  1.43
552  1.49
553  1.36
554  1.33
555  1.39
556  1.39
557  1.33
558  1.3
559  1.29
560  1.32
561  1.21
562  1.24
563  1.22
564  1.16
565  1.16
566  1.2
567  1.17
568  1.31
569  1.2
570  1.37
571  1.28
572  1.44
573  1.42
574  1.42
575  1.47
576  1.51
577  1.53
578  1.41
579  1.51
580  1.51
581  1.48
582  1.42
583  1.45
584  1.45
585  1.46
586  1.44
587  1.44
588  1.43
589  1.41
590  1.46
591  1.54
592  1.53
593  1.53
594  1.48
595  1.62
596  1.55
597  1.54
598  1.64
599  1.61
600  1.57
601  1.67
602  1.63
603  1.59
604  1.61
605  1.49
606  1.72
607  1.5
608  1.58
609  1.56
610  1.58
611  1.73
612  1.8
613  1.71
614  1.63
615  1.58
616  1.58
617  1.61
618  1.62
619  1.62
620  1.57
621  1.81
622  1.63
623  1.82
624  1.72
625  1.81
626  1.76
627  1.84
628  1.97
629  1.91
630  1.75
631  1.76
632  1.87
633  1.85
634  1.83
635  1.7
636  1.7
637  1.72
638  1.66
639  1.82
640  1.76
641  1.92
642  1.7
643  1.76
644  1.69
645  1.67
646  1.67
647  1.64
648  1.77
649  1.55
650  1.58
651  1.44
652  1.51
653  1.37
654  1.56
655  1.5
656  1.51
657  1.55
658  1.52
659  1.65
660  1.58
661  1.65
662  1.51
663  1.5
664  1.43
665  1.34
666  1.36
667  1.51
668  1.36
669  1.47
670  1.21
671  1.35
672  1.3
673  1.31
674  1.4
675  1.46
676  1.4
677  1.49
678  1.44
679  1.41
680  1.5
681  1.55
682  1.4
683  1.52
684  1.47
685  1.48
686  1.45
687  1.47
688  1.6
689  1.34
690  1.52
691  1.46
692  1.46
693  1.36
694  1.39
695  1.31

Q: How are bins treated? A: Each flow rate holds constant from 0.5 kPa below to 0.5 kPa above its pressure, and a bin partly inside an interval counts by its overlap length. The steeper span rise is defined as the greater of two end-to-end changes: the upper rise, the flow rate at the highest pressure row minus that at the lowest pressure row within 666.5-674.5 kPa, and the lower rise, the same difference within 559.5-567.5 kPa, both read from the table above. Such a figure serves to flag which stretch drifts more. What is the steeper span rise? -0.11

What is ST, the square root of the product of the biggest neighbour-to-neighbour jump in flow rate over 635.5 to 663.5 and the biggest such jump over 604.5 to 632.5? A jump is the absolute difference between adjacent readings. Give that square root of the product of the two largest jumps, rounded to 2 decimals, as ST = 0.23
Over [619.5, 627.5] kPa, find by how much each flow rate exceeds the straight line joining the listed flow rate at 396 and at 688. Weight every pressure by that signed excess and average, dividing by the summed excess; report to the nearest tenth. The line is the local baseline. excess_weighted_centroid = 622.8 kPa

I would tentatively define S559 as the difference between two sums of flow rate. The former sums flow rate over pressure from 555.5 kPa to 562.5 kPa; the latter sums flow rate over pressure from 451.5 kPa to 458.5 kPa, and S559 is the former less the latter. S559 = -6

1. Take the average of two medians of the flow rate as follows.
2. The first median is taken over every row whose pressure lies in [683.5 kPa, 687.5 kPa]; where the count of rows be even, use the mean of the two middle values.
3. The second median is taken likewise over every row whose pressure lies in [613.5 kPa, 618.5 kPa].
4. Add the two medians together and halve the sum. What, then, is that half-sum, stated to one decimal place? 1.5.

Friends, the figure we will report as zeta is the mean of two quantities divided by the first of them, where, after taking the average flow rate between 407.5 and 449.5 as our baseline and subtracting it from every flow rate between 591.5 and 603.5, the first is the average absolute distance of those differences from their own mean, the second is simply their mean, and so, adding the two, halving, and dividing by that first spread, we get -10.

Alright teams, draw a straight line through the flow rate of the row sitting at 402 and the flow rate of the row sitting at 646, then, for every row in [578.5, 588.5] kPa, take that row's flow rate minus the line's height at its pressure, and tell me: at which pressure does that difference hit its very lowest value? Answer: 582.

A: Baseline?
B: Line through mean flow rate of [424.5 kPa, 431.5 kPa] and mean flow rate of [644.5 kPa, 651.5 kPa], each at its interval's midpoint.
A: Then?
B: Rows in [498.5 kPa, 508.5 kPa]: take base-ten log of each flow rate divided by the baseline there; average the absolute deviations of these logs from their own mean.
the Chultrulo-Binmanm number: 0.013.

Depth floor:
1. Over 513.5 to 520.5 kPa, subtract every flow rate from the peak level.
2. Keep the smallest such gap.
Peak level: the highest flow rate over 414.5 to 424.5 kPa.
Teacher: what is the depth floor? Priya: 1.2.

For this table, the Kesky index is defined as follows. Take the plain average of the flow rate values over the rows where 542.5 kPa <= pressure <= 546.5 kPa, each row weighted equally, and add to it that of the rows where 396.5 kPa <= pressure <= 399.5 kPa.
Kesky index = 4.47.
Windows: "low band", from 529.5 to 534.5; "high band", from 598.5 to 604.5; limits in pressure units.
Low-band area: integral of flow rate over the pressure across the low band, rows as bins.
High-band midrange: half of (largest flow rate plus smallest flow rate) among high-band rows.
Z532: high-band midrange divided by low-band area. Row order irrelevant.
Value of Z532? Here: 0.22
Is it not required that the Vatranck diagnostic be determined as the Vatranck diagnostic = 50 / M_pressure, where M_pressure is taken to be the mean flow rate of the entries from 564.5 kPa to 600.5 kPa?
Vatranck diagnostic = 34.6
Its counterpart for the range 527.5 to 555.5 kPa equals 34.3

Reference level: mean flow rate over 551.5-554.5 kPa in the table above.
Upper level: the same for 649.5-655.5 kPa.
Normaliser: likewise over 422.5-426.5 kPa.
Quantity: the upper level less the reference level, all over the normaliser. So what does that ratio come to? 0.04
